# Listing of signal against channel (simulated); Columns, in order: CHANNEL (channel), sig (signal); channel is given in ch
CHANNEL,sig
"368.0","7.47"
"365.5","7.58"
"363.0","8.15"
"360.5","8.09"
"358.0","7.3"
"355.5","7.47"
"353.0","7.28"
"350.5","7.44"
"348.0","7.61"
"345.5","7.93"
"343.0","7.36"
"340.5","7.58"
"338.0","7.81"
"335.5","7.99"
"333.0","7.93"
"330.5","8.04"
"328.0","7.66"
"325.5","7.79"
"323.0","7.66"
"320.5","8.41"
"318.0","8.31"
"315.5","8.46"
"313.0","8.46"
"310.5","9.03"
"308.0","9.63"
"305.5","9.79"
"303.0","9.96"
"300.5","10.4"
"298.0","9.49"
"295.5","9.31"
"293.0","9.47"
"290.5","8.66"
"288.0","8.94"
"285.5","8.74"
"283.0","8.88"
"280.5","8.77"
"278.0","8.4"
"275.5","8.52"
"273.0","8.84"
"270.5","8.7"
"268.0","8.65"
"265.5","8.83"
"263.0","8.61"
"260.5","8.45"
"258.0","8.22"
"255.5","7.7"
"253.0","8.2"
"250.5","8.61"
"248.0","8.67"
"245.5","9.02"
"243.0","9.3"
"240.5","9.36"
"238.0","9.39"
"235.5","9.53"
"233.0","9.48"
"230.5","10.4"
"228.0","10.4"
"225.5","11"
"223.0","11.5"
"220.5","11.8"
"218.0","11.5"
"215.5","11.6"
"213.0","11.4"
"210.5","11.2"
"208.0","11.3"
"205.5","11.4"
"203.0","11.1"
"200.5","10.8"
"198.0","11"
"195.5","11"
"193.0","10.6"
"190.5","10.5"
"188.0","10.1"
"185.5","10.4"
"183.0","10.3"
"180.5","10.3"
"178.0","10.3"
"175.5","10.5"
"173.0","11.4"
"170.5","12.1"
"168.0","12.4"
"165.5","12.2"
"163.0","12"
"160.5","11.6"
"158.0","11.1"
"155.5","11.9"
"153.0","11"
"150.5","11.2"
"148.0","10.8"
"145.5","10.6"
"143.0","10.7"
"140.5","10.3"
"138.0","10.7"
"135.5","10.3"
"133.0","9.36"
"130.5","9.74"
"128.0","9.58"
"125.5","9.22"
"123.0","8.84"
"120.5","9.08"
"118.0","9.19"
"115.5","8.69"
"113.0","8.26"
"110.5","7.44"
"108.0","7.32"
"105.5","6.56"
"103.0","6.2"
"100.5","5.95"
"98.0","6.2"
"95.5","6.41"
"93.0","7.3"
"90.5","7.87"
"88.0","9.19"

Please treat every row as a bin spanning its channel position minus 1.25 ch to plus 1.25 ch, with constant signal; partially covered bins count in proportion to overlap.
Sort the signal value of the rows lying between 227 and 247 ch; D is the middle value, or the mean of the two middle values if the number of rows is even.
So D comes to 9.4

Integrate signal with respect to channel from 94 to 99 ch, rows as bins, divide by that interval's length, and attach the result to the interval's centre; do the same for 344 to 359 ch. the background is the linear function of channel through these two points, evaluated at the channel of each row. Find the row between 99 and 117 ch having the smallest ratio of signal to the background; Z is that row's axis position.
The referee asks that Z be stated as 100.5 ch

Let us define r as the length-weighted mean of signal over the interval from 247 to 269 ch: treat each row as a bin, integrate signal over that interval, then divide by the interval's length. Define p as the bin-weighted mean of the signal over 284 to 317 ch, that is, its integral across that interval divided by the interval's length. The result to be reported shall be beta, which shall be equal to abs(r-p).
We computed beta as 0.81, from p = 9.2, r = 8.4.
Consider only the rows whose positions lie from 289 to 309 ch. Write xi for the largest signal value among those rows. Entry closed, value 10.4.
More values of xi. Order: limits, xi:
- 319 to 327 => 8.41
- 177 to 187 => 10.4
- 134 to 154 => 11.2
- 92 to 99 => 7.3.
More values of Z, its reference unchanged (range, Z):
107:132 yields 108.0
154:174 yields 158.0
